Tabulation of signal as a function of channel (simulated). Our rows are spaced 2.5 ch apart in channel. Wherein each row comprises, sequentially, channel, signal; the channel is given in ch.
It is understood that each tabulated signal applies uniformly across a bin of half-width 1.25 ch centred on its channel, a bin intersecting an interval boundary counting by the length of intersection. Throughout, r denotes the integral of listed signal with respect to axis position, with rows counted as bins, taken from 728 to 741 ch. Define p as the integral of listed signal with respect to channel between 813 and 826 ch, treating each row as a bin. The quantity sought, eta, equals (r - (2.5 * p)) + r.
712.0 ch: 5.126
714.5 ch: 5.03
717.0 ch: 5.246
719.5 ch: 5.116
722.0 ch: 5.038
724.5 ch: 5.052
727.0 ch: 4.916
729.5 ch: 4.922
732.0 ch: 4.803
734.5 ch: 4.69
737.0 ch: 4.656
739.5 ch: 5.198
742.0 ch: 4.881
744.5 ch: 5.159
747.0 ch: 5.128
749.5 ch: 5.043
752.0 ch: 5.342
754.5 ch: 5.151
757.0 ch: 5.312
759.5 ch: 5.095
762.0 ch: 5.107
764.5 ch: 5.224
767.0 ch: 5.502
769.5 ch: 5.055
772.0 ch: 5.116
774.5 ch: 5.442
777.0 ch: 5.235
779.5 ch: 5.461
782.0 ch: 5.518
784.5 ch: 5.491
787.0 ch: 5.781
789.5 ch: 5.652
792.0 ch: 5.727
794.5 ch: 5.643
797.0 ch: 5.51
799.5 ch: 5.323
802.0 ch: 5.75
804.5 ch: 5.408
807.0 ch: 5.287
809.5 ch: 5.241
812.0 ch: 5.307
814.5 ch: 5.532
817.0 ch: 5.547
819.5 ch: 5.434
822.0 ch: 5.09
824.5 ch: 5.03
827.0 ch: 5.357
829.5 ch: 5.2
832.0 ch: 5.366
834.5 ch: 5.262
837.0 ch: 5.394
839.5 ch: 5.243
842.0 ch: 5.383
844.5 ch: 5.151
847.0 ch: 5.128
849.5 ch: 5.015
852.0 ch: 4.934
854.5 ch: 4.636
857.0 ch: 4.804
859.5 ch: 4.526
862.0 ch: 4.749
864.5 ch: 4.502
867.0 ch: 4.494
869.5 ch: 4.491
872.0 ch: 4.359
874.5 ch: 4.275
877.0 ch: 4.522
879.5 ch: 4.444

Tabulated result -47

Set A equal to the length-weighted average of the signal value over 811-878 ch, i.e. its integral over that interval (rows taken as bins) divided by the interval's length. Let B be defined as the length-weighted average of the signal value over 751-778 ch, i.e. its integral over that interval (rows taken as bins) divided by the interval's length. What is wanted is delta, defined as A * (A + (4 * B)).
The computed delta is 129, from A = 4.99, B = 5.23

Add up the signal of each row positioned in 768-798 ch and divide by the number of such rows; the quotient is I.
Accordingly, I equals 5.47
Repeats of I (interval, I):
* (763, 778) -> 5.26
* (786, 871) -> 5.20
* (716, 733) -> 5.01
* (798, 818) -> 5.42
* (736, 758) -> 5.10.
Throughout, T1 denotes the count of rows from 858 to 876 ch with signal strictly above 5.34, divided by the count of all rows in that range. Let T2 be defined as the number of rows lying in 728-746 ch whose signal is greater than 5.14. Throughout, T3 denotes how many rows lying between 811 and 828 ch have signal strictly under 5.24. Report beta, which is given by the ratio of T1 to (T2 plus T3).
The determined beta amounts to 0.000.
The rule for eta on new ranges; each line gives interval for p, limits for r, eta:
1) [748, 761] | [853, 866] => -48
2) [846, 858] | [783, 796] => 0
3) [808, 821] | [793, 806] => -32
